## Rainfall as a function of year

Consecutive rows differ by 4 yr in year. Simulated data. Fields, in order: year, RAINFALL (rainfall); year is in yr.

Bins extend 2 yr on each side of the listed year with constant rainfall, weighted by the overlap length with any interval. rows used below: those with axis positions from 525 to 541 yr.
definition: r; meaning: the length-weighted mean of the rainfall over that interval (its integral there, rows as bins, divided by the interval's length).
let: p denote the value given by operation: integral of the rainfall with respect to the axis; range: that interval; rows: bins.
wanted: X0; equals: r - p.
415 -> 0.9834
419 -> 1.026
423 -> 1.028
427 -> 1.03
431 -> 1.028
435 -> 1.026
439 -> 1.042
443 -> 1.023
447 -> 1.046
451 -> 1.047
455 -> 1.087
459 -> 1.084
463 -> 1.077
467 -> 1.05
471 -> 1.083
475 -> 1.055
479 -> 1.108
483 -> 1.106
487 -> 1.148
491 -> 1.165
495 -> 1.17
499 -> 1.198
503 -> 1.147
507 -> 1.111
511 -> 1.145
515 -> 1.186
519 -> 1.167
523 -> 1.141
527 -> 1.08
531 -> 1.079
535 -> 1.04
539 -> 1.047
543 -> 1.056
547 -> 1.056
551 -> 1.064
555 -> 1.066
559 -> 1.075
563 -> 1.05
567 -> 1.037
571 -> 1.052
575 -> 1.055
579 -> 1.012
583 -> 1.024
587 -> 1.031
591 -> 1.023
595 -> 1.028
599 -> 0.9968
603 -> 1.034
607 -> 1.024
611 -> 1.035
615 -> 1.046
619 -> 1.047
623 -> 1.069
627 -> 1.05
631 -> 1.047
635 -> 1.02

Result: -15.9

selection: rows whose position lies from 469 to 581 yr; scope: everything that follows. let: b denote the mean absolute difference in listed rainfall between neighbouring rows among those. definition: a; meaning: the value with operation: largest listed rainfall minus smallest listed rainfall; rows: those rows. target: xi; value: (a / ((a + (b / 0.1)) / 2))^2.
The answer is 0.8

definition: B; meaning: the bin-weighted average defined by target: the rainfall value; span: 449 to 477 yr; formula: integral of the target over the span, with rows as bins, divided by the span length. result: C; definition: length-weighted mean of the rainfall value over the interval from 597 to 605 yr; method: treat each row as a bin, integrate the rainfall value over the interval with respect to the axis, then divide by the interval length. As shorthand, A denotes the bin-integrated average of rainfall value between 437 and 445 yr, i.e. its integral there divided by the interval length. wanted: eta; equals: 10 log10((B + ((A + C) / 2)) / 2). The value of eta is 0.20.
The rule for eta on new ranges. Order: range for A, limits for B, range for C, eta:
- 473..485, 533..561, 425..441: 0.25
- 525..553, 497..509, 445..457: 0.44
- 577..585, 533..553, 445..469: 0.20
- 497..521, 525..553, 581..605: 0.32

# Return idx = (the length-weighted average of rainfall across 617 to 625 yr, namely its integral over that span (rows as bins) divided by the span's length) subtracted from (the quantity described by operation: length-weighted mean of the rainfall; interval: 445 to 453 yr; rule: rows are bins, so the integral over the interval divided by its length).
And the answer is -0.01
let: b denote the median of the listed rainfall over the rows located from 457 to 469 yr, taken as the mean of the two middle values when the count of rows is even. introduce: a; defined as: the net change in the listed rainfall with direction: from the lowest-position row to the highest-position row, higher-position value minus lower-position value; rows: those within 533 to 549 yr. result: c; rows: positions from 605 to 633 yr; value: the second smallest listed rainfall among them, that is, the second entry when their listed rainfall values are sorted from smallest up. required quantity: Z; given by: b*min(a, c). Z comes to 0.02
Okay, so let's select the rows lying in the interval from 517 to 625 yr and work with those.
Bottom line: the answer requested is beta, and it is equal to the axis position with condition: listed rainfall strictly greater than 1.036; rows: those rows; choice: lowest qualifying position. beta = 519 yr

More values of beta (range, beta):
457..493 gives 459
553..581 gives 555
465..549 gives 467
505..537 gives 507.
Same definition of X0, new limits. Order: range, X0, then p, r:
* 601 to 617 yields -15.5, 16.6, 1.03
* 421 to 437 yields -15.4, 16.4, 1.03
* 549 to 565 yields -16.0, 17.0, 1.06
